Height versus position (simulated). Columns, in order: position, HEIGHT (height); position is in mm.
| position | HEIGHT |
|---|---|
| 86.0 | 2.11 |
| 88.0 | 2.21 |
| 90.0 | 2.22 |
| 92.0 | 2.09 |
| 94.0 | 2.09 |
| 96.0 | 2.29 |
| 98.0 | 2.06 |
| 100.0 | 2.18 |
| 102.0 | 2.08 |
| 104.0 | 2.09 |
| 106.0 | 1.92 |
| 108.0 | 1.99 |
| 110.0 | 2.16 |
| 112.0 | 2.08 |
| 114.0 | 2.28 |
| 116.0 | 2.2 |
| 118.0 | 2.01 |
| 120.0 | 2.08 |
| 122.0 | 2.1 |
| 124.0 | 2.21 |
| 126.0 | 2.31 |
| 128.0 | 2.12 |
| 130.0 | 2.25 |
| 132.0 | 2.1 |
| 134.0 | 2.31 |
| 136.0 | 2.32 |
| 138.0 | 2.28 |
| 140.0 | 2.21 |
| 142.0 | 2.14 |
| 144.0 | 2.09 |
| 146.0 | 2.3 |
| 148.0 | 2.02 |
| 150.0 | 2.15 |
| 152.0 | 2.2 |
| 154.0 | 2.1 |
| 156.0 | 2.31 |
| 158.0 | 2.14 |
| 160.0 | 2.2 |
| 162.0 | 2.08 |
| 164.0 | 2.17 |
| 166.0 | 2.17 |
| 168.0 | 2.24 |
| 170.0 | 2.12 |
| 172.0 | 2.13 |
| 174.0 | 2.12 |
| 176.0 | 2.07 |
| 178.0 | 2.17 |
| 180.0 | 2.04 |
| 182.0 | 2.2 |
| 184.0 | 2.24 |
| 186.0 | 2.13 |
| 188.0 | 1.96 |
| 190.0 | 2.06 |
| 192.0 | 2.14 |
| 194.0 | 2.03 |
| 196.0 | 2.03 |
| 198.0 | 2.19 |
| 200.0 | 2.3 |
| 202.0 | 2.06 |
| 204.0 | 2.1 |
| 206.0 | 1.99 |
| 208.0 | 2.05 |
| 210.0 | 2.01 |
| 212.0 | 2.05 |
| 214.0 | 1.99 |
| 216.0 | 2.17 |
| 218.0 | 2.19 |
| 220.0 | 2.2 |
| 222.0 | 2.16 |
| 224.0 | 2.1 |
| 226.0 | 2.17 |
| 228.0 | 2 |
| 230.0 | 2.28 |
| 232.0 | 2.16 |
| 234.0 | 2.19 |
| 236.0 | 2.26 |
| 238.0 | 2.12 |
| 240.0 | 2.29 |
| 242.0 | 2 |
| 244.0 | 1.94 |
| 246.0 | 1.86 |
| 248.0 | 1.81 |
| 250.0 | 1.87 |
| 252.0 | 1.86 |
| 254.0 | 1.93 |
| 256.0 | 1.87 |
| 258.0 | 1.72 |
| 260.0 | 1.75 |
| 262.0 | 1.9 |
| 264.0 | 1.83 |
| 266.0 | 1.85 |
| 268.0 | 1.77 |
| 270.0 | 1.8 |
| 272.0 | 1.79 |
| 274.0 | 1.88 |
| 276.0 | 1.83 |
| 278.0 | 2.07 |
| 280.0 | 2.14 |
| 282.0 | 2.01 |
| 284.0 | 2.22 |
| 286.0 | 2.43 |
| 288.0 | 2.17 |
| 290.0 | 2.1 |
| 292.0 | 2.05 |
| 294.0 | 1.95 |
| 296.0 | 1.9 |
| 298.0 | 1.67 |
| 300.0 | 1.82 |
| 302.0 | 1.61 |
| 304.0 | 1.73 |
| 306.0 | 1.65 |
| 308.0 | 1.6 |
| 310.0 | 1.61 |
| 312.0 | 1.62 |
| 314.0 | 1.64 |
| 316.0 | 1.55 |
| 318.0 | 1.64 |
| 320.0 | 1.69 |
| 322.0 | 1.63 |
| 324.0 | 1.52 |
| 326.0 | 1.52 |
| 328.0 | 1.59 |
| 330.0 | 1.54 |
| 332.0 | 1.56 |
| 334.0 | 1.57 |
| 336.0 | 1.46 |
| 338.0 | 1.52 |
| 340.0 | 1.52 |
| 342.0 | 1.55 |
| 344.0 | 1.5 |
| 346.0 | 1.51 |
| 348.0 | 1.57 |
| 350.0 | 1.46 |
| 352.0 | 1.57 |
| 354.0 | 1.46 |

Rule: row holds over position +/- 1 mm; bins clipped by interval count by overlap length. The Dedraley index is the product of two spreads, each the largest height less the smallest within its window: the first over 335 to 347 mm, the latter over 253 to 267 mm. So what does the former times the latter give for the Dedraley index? 0.019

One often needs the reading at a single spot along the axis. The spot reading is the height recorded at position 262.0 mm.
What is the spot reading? 1.9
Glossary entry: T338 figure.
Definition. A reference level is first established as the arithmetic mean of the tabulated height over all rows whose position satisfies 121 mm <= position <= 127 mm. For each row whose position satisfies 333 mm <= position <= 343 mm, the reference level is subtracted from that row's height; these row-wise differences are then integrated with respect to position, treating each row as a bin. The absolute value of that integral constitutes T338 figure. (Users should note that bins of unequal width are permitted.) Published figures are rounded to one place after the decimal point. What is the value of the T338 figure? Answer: 6.8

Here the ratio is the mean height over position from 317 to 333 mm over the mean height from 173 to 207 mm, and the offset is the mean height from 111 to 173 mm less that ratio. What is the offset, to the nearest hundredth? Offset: 1.42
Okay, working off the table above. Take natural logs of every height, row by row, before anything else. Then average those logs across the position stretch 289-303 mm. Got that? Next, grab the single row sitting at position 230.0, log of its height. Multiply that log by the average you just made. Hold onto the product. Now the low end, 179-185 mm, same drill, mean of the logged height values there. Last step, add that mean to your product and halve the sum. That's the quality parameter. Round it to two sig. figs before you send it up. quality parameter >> 0.64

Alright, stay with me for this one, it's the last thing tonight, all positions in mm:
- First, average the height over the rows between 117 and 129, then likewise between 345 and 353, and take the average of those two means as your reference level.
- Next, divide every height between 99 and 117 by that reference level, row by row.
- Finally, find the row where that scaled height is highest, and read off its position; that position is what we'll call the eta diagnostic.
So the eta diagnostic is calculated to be 114.0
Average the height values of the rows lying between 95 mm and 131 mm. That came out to 2.13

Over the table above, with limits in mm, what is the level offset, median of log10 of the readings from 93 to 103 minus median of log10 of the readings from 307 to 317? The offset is 0.113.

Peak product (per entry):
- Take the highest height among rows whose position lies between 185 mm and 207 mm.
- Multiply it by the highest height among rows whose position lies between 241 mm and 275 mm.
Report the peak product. 4.6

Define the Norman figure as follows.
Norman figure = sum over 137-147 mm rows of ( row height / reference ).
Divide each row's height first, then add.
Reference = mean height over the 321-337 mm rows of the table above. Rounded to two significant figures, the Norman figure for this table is 7.1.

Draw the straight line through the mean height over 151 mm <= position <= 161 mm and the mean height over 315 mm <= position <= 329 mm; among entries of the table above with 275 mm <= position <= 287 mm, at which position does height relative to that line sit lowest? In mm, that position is 276.0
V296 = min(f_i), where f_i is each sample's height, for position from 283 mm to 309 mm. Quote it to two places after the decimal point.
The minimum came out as 1.60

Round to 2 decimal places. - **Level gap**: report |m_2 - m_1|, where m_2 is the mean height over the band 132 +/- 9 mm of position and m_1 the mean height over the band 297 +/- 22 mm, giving 0.37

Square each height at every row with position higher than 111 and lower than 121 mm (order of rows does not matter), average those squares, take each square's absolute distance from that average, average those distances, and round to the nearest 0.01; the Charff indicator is 0.38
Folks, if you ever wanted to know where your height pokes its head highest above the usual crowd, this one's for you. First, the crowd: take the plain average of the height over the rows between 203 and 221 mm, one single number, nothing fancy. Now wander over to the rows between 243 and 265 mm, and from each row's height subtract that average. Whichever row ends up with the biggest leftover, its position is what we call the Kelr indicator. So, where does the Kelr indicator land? 244.0 mm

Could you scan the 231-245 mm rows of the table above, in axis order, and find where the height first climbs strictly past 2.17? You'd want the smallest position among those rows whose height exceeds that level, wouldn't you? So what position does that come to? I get 234.0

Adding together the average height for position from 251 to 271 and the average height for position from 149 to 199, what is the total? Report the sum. 4.0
